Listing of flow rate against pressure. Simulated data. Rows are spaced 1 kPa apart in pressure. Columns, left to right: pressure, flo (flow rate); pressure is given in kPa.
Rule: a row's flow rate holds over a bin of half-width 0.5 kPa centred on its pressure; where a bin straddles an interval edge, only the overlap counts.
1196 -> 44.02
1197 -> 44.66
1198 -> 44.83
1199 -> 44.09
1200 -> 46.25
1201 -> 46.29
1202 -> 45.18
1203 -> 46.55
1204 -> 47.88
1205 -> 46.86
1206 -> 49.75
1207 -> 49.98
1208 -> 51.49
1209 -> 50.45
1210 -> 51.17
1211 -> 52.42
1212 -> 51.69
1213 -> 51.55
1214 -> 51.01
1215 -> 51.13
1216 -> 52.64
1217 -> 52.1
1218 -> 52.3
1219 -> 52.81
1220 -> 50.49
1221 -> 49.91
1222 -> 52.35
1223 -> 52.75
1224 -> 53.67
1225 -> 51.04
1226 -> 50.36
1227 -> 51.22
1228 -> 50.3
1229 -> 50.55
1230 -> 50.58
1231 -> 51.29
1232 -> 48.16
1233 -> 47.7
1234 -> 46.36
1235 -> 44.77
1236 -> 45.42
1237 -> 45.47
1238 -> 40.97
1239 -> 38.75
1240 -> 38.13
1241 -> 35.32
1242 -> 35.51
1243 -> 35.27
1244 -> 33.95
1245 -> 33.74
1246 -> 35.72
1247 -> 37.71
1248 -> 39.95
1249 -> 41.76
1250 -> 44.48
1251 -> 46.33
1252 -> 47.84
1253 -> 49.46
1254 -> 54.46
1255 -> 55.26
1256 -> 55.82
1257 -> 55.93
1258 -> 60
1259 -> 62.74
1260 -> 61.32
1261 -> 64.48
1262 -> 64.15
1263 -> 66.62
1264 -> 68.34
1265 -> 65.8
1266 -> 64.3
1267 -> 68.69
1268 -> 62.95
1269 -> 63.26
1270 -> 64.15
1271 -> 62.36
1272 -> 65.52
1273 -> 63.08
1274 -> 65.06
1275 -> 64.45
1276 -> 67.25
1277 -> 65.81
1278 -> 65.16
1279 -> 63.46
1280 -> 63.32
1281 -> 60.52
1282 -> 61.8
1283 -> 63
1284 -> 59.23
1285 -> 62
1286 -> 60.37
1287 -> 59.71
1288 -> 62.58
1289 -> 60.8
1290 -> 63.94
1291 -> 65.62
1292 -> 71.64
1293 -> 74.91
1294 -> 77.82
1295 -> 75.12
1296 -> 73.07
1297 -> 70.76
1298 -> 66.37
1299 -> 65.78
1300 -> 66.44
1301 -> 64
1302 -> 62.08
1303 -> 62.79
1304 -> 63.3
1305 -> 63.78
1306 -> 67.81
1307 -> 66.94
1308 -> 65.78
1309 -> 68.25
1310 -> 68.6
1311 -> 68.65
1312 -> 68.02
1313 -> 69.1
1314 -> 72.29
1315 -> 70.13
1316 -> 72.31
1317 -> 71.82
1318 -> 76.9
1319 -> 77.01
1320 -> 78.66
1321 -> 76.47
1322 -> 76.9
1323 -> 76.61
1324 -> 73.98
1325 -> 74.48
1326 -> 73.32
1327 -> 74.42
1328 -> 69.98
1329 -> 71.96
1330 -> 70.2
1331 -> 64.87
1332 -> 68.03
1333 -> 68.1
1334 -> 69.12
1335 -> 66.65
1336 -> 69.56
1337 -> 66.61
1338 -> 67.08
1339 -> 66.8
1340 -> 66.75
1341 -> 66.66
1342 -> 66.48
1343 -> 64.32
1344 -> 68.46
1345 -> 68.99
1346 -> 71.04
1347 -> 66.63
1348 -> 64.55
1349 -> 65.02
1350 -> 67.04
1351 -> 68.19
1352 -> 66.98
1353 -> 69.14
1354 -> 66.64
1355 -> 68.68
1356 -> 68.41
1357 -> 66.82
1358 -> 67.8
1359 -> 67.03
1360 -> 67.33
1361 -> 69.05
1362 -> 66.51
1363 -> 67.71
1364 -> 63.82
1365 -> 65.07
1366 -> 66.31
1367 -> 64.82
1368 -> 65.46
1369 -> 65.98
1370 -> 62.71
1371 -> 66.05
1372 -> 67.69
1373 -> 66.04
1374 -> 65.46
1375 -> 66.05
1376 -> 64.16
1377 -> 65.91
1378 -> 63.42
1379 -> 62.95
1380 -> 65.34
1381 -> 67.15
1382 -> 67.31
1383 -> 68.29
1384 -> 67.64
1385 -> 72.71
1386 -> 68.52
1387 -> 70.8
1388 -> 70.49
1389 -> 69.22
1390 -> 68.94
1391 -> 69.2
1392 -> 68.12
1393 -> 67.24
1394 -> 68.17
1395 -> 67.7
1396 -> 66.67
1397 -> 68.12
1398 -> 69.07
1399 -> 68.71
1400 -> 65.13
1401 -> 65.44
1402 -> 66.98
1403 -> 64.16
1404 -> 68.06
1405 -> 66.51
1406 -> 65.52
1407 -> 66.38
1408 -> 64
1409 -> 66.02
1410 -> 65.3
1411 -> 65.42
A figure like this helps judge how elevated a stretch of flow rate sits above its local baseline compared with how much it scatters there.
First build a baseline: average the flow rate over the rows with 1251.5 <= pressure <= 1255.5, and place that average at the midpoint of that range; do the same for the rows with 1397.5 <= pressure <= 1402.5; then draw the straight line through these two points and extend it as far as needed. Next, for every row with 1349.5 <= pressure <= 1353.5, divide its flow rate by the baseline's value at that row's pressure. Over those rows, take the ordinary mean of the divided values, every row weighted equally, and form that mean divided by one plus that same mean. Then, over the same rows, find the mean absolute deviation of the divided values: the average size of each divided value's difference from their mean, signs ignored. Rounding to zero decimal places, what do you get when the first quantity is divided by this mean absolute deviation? 42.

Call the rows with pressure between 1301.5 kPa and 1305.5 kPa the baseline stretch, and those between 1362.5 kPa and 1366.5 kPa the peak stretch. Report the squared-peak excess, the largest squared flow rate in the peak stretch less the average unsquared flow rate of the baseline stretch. 4522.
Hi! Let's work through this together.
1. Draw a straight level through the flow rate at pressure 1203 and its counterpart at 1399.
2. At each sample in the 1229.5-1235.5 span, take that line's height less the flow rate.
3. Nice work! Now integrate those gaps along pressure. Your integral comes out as 10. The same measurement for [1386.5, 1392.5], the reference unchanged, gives -11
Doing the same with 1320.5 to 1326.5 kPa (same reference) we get -91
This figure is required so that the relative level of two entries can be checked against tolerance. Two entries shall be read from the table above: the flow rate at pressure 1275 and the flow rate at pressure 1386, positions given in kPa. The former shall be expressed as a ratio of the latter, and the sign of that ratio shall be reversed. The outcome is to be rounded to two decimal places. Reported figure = -0.94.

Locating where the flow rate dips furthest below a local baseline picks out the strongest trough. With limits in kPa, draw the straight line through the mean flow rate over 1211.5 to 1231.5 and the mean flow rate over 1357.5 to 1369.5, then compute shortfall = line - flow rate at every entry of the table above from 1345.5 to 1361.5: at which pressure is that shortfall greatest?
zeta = 1348 kPa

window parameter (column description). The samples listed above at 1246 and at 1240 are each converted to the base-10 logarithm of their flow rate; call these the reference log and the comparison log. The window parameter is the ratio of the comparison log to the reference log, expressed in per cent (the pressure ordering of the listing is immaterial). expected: 102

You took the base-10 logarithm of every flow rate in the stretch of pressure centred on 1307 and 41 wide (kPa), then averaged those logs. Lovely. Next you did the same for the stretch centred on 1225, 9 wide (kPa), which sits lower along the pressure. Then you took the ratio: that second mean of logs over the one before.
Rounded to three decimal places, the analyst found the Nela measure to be 0.928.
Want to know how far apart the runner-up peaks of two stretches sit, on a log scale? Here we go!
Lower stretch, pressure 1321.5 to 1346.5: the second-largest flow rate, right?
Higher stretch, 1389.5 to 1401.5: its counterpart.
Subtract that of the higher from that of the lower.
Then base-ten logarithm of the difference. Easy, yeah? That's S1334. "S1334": 0.877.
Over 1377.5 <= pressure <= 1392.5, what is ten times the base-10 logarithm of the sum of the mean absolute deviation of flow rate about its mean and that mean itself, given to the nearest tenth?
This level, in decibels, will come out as 18.4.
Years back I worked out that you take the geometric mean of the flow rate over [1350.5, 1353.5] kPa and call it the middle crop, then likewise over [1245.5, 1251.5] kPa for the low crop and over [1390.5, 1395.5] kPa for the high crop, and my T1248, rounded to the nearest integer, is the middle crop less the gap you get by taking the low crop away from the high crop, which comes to 41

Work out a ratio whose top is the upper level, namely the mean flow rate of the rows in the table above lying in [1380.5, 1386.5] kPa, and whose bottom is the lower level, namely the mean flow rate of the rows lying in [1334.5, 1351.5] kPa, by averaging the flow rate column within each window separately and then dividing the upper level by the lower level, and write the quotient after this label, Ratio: 1.02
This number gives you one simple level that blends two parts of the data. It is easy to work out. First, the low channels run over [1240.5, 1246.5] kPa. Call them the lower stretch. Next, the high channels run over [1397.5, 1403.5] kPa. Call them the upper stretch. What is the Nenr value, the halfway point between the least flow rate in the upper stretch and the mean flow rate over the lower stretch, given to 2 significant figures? 50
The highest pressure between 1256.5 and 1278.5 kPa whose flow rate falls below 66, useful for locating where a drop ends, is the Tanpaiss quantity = 1278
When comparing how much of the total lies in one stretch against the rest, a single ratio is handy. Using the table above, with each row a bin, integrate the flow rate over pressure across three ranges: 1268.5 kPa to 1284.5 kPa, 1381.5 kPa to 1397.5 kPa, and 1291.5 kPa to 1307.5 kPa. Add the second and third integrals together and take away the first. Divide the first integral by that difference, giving 0.87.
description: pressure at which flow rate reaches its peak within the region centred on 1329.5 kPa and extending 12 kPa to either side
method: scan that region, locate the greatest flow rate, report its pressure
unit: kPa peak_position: 1320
